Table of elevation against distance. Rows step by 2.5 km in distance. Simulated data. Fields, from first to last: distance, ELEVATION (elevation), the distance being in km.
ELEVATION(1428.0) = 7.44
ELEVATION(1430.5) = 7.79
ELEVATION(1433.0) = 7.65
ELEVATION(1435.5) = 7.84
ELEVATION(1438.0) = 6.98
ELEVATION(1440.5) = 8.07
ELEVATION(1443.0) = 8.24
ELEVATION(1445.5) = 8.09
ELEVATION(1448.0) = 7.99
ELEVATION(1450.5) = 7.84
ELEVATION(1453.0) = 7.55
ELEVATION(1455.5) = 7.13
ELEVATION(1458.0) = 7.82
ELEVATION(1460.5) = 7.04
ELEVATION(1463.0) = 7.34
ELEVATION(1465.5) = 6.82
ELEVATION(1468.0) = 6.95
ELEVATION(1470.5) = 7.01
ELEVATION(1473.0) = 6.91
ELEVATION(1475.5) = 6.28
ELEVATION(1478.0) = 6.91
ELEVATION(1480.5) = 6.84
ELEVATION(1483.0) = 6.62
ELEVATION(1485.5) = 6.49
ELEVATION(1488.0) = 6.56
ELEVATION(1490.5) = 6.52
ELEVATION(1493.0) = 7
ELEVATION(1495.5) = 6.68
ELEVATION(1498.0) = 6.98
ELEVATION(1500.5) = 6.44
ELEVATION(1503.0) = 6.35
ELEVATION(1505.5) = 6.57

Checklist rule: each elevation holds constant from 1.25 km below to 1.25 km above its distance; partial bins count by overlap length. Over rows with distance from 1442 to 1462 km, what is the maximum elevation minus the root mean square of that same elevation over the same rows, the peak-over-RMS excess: 0.52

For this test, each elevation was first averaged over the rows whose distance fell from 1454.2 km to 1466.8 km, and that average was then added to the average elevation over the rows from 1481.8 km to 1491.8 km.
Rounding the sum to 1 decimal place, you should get 13.8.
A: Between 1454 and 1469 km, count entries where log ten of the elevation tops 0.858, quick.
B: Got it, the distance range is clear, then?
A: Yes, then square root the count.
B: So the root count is 1.4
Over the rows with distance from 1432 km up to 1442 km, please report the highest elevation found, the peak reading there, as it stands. 8.07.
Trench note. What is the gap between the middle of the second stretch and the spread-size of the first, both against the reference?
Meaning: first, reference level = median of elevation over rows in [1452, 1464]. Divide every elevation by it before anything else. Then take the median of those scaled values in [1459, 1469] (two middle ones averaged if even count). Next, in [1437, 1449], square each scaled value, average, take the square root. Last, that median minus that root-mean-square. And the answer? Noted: -0.12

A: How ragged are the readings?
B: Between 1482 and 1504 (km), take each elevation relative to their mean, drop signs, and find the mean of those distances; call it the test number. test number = 0.17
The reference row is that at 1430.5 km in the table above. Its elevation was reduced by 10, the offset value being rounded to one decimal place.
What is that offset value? -2.2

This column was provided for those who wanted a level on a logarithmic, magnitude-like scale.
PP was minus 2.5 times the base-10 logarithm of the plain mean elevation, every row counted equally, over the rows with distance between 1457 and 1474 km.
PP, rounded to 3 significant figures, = -2.13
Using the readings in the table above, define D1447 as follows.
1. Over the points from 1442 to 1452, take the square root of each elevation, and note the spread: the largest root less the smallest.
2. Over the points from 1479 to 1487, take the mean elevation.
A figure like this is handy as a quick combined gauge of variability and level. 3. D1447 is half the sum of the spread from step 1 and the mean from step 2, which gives 3.36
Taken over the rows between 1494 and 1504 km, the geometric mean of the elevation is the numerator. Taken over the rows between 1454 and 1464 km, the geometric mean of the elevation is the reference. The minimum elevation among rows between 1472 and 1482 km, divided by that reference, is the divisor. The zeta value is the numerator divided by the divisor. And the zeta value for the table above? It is 7.71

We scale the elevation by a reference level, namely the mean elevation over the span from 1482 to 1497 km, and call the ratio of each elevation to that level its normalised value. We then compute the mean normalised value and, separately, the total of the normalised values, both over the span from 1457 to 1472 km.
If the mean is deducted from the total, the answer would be 5.39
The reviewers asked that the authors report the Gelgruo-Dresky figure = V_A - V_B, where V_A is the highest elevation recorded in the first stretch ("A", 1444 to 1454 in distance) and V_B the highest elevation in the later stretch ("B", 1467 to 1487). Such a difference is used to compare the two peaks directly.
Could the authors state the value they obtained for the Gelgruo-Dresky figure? 1.1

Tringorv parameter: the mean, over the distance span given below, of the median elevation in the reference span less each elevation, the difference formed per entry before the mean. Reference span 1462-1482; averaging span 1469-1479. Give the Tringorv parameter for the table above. 0.13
